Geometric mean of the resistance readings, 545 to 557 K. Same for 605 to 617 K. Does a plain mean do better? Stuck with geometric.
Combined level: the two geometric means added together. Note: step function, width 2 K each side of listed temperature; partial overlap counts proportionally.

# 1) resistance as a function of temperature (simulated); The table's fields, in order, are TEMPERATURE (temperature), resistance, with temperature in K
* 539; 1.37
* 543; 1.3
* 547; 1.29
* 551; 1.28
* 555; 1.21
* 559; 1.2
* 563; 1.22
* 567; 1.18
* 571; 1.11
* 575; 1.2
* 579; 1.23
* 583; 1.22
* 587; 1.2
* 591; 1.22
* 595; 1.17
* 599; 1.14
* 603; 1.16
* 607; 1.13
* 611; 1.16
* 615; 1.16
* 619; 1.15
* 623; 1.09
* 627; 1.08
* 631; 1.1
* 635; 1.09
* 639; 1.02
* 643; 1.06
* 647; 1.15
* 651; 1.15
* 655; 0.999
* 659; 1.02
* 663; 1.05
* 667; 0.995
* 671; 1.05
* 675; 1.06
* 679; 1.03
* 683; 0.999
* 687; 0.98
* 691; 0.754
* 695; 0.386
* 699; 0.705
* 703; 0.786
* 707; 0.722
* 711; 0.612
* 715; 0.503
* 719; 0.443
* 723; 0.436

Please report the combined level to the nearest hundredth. 2.41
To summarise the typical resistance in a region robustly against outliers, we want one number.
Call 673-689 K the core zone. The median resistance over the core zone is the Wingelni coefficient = 1.01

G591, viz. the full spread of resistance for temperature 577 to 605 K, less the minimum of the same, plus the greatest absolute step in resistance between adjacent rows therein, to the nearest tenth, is -1.0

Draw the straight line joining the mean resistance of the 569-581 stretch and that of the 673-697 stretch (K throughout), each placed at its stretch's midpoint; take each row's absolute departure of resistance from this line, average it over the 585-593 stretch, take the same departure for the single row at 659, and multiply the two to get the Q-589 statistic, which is 0.0054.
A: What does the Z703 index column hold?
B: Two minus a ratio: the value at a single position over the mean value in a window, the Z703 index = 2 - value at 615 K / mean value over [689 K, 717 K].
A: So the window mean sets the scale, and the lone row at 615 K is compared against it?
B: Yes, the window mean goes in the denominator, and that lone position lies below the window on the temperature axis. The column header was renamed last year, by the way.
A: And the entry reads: 0.18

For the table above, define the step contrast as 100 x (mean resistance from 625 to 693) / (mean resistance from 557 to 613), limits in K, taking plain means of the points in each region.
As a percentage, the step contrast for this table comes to 88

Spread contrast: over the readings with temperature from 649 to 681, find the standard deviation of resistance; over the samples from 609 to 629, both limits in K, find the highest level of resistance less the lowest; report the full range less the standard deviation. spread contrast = 0.03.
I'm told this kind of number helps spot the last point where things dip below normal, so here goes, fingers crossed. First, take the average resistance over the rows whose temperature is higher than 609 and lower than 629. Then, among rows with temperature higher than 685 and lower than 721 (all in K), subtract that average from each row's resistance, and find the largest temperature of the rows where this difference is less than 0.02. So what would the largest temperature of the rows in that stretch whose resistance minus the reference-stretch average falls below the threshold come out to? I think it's 719 K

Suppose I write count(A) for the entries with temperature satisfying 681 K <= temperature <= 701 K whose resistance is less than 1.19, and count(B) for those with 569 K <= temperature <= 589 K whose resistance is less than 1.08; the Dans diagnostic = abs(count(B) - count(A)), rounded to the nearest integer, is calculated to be 5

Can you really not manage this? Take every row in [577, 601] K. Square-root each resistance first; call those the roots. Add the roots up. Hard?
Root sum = 6.56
